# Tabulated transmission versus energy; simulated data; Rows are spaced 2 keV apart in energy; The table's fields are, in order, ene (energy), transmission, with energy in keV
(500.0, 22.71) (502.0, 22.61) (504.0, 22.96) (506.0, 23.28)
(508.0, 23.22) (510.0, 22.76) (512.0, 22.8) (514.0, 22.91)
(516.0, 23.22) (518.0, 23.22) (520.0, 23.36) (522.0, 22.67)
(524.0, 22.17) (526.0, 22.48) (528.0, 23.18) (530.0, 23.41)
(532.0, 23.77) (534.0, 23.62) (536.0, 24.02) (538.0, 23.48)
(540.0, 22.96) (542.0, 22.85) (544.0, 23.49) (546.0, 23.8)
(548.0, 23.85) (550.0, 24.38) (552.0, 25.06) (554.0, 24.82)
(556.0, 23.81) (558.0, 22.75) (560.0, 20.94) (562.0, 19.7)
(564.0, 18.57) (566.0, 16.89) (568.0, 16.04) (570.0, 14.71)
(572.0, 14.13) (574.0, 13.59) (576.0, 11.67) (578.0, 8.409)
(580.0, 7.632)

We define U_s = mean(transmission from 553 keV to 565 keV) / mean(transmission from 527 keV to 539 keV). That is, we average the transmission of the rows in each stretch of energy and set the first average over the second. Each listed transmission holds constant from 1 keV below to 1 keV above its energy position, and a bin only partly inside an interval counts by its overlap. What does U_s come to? 0.92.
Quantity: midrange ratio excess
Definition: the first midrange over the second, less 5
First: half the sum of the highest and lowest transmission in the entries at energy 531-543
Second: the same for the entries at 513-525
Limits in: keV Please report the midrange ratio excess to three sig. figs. -3.97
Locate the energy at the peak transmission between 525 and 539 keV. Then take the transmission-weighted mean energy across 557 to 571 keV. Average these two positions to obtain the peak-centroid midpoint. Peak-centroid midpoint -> 549.7 keV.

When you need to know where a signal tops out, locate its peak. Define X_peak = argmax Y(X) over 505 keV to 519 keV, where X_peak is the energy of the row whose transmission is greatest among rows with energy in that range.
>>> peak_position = 506.0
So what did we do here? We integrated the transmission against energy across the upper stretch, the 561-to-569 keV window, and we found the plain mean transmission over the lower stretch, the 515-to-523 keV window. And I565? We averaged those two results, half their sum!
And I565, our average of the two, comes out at 83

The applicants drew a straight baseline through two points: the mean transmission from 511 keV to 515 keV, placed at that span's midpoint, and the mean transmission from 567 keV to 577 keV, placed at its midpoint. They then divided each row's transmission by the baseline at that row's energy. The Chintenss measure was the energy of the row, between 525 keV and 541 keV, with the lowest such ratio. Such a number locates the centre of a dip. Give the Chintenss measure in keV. 526.0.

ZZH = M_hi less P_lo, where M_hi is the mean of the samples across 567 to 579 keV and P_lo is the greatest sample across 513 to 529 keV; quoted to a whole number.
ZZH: -10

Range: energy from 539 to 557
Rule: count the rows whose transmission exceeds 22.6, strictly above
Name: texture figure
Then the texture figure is 9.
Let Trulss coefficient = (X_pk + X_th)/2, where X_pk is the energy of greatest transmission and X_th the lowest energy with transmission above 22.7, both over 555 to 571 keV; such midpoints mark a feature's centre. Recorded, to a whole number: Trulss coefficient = 556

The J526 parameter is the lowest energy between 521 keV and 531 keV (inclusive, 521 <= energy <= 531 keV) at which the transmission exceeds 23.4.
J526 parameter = 530.0 keV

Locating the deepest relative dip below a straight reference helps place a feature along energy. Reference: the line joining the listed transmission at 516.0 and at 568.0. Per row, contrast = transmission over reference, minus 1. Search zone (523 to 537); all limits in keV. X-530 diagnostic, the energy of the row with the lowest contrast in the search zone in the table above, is 524.0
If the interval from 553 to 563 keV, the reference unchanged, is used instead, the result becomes 562.0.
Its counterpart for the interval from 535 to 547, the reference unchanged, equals 540.0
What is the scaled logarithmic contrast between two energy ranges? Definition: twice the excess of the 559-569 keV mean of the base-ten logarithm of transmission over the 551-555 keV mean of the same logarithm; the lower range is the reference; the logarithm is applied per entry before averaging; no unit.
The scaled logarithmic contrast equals -0.3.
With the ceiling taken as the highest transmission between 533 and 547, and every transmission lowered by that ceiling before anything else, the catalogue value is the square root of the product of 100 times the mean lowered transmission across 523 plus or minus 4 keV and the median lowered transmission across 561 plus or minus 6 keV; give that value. 22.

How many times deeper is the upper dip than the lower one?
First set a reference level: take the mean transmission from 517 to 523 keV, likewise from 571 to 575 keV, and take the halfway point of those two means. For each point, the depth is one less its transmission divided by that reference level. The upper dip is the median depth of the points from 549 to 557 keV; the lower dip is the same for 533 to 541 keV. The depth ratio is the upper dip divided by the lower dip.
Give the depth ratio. 1.2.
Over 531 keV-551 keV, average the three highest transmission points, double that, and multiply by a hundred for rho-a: 4817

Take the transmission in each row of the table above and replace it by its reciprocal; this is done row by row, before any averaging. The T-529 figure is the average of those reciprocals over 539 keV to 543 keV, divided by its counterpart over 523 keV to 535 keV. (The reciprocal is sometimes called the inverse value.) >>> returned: 1.01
